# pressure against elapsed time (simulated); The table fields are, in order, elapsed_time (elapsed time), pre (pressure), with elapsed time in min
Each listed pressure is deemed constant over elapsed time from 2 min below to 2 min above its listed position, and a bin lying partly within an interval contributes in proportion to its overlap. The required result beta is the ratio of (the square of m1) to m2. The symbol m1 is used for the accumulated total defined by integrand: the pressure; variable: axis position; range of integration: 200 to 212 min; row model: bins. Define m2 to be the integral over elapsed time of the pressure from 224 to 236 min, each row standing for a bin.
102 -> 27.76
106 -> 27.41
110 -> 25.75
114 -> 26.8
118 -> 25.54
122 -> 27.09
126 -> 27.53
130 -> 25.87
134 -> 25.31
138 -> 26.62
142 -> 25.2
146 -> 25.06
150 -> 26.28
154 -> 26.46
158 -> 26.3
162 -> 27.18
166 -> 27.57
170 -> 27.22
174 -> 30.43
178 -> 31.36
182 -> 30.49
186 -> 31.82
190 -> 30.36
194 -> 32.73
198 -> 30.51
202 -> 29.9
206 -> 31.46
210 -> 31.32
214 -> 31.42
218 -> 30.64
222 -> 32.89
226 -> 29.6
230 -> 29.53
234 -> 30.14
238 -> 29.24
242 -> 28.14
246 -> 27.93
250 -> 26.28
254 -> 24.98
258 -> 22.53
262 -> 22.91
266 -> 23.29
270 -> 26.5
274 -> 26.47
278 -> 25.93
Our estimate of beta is 385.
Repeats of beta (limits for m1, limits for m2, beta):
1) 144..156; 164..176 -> 284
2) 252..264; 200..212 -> 214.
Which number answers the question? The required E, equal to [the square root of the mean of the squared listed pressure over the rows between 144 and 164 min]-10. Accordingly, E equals 16.3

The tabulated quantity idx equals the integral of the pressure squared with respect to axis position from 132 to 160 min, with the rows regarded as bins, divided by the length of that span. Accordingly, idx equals 671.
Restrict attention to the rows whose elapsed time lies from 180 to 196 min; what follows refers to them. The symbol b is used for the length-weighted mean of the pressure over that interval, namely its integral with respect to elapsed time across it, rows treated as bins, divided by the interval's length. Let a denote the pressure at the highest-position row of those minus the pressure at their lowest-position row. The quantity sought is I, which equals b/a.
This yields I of 14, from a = 2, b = 31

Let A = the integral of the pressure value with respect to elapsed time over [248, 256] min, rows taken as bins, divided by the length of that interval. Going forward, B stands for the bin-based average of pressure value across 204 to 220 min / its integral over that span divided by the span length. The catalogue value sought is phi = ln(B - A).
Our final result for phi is 1.72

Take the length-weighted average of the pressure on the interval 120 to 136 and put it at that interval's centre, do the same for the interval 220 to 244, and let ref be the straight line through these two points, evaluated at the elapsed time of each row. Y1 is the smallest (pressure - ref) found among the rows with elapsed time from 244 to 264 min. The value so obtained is -8.3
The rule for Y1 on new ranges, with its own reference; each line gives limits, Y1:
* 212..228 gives -0.1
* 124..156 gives -2.0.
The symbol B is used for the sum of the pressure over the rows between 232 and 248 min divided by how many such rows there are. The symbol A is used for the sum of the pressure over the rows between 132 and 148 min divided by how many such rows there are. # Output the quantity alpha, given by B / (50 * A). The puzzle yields 0.0226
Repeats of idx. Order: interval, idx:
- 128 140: 673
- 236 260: 708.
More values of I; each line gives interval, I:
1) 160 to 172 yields 683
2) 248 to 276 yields 130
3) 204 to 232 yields -16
